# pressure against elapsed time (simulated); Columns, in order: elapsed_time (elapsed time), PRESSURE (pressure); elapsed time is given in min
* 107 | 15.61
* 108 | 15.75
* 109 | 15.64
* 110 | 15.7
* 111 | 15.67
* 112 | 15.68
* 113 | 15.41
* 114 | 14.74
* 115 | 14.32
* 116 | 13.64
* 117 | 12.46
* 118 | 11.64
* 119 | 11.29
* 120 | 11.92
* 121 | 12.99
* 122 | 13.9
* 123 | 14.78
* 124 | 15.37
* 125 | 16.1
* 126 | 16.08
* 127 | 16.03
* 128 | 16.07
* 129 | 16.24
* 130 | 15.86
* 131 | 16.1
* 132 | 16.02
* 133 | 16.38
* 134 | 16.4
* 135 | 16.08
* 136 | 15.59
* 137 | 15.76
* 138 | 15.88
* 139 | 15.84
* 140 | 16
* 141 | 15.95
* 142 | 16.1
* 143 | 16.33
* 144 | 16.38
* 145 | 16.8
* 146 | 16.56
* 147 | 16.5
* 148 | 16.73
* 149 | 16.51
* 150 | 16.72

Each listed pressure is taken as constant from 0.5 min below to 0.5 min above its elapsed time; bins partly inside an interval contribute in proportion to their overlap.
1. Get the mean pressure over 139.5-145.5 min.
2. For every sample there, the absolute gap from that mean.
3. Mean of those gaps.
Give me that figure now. 0.24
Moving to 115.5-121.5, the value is 0.71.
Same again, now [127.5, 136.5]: 0.18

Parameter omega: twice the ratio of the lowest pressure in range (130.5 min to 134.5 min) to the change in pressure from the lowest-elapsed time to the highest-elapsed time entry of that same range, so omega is 107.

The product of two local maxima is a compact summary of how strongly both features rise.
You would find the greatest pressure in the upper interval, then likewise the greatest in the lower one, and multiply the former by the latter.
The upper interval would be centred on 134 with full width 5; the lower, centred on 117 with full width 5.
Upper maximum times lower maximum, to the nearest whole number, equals 235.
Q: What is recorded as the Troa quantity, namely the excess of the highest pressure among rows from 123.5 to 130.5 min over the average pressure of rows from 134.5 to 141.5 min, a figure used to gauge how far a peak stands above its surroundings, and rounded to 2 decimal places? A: 0.37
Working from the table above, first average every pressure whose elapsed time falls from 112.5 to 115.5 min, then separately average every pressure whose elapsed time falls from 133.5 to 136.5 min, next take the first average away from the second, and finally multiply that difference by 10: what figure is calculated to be 12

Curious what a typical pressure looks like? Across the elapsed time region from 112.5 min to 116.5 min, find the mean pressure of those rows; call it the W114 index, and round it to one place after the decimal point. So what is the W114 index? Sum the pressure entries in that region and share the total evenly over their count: 14.5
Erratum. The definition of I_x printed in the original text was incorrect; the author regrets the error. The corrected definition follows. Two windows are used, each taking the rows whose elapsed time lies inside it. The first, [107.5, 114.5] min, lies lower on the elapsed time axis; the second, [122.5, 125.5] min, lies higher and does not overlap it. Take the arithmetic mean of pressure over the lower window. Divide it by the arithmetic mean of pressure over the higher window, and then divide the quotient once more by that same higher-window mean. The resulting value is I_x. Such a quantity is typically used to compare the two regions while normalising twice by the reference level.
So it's 0.065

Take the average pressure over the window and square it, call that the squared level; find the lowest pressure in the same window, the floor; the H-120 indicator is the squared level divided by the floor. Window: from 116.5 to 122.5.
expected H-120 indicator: 13.5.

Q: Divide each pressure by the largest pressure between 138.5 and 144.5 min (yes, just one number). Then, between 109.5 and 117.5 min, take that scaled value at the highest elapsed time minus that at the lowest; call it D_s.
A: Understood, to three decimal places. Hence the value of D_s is -0.198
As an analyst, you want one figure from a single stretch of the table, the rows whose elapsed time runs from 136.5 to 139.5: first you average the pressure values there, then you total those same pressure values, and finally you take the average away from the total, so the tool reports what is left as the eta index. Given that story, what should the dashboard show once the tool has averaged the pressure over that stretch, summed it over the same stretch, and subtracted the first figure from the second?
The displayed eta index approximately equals 31.7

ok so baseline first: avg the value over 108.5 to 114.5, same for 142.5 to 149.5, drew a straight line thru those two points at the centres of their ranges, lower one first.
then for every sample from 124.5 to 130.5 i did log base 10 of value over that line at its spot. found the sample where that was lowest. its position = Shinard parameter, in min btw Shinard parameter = 130 min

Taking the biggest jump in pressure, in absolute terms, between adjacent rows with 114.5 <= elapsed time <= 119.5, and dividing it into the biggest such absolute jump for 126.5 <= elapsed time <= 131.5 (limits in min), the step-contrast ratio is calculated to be 0.32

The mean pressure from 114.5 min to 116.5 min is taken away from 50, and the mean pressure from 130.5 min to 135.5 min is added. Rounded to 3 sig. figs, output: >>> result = 52.2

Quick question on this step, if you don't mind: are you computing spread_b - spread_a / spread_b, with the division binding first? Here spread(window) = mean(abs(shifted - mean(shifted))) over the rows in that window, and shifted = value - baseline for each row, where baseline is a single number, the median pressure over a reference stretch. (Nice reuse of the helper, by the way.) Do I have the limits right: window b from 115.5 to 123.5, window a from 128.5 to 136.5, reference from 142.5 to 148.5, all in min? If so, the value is 0.8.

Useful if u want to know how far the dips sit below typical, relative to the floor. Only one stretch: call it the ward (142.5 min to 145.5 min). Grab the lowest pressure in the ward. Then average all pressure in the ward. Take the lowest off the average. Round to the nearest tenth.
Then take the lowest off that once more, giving -16.2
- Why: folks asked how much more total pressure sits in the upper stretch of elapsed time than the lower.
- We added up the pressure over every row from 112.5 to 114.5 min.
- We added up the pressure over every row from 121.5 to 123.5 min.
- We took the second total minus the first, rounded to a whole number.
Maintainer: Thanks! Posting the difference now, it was -1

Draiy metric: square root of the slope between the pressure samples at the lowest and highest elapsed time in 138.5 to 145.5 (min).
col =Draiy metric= 0.40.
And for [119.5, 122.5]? 0.99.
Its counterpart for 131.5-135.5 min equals 0.14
